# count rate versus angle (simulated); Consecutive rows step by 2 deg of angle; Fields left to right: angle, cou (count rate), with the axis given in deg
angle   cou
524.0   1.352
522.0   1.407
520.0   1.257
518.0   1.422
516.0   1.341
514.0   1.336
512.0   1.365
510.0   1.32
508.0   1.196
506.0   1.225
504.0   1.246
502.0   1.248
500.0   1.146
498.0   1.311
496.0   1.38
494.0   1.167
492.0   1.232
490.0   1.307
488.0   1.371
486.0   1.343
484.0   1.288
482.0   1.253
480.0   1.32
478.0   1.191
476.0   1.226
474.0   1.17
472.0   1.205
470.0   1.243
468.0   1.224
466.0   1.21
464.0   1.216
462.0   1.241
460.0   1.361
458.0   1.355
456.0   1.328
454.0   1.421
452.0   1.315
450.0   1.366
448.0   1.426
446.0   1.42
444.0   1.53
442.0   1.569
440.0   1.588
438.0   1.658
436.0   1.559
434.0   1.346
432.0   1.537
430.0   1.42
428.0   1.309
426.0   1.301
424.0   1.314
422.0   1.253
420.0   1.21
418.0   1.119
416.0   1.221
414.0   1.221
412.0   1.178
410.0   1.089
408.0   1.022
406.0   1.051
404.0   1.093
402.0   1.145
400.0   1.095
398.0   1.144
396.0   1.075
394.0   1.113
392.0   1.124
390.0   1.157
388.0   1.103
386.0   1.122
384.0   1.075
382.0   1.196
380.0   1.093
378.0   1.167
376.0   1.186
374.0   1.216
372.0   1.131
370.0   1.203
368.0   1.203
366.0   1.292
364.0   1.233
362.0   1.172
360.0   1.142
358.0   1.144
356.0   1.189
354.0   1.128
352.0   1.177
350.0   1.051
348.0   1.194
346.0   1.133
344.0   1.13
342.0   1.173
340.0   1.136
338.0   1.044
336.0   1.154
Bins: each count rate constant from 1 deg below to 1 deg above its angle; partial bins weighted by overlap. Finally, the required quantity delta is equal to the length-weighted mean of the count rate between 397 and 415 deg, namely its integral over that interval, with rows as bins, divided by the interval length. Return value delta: 1.12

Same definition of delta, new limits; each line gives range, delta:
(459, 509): 1.25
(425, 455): 1.45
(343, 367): 1.17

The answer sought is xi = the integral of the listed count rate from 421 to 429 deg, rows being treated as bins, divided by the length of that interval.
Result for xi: 1.29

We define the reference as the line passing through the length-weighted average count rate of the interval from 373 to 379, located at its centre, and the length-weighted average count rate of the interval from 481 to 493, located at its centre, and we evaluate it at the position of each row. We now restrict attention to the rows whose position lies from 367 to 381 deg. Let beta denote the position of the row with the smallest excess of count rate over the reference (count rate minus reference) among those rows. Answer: 380.0 deg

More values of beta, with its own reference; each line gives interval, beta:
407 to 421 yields 408.0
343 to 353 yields 350.0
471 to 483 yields 474.0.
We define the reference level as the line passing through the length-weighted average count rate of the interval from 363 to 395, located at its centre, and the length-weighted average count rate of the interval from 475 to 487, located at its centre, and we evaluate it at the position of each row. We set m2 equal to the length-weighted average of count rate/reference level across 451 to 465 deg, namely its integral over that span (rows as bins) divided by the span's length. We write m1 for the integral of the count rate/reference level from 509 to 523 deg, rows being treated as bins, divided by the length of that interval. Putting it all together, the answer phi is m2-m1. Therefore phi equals 0.03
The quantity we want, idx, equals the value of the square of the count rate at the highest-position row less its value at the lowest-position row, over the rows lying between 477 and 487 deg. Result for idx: 0.4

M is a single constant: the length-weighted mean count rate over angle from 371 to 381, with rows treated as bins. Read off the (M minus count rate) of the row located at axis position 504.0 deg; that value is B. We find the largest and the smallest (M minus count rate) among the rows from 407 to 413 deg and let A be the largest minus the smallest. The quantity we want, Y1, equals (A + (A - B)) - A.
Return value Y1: 0.24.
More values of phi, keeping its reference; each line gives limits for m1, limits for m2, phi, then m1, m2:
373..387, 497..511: -0.03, 0.99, 0.96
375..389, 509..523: 0.06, 0.97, 1.03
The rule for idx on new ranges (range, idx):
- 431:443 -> 0.1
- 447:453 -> -0.3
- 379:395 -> 0.0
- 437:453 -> -1.0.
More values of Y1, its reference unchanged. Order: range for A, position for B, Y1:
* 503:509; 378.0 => 0.06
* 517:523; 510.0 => 0.33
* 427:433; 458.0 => 0.42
